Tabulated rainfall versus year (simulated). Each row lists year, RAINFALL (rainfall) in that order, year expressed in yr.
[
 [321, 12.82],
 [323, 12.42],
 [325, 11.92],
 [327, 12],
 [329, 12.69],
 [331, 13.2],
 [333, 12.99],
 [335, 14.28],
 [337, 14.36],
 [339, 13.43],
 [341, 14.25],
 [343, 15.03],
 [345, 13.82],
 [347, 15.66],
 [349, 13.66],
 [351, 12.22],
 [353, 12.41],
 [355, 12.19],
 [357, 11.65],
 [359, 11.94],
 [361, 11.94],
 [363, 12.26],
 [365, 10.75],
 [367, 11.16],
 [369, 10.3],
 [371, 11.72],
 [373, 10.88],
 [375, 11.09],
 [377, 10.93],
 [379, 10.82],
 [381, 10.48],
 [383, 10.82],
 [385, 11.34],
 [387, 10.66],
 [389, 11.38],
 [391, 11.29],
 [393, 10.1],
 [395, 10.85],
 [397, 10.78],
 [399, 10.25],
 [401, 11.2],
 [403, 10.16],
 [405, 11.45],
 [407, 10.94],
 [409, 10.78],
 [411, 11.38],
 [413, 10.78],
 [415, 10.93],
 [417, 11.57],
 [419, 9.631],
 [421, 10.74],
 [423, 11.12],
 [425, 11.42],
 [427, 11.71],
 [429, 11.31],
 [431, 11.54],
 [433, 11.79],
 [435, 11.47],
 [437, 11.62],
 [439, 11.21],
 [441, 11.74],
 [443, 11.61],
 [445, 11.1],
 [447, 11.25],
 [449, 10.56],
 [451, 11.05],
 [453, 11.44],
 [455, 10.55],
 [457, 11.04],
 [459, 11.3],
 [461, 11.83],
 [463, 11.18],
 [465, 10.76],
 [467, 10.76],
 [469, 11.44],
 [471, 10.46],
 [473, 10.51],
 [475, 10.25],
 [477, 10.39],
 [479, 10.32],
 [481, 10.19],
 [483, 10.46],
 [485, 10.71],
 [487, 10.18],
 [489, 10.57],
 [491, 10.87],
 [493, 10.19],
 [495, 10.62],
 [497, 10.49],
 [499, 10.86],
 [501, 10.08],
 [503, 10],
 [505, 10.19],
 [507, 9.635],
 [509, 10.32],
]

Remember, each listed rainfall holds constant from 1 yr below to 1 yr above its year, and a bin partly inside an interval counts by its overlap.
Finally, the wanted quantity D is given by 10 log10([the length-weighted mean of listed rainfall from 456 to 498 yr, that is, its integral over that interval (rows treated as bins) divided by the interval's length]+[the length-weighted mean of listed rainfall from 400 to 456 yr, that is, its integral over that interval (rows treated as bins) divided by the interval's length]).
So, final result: 13.4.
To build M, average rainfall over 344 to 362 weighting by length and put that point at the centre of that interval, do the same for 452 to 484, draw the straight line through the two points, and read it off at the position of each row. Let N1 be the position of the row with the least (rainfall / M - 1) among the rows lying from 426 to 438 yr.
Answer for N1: 429 yr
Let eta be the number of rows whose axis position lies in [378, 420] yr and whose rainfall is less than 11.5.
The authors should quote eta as 20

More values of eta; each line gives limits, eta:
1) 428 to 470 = 15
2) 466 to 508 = 21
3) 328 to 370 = 3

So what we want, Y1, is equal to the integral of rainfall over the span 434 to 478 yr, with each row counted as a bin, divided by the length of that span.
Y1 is 11.07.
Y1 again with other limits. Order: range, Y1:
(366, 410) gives 10.88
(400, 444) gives 11.19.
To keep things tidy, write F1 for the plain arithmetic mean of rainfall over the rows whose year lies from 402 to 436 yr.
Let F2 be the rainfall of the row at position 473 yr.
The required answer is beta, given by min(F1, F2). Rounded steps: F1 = 11.10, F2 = 10.51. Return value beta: 10.5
